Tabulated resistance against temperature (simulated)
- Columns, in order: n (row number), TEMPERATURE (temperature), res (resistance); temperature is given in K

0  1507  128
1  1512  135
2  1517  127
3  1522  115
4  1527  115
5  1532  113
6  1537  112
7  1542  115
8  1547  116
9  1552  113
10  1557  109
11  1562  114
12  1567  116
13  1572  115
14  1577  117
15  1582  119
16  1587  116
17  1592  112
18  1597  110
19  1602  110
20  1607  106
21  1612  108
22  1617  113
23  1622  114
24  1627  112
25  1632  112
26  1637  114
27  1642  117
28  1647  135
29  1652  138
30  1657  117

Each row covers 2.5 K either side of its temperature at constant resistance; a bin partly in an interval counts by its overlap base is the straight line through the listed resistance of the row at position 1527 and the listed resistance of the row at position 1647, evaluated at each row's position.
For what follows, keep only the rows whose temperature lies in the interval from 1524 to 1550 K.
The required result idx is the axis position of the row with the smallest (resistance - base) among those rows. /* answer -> 1537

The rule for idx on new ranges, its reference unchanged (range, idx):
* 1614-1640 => 1632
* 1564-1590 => 1587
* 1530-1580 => 1557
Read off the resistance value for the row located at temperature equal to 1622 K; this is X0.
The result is 114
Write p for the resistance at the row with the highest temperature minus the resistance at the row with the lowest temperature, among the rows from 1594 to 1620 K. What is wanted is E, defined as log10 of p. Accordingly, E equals 0.48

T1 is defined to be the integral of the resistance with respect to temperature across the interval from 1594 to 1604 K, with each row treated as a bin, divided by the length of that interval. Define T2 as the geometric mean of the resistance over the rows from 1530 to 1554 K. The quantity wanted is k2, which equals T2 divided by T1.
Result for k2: 1.03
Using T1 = 110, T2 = 114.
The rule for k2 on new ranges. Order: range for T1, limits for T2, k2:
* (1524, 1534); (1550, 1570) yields 0.99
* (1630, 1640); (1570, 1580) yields 1.02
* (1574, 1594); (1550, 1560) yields 0.96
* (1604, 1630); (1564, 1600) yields 1.04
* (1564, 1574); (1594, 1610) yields 0.94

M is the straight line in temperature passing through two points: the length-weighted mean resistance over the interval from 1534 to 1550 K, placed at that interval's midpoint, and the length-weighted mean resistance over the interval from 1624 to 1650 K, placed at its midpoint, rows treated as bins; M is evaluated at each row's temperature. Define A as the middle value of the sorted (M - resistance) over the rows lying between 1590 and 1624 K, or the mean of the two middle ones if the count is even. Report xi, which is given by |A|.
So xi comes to 7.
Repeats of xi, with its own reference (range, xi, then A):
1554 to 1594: 0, 0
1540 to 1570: 0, 0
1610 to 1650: 4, 4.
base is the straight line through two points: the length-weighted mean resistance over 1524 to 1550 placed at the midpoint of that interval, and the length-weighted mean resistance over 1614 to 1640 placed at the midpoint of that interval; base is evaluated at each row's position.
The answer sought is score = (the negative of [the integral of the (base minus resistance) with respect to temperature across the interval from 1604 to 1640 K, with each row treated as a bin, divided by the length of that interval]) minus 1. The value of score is -2.7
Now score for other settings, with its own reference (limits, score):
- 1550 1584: -0.1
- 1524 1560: -1.8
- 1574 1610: -1.6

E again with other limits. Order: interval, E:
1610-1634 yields 0.60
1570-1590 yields 0.00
